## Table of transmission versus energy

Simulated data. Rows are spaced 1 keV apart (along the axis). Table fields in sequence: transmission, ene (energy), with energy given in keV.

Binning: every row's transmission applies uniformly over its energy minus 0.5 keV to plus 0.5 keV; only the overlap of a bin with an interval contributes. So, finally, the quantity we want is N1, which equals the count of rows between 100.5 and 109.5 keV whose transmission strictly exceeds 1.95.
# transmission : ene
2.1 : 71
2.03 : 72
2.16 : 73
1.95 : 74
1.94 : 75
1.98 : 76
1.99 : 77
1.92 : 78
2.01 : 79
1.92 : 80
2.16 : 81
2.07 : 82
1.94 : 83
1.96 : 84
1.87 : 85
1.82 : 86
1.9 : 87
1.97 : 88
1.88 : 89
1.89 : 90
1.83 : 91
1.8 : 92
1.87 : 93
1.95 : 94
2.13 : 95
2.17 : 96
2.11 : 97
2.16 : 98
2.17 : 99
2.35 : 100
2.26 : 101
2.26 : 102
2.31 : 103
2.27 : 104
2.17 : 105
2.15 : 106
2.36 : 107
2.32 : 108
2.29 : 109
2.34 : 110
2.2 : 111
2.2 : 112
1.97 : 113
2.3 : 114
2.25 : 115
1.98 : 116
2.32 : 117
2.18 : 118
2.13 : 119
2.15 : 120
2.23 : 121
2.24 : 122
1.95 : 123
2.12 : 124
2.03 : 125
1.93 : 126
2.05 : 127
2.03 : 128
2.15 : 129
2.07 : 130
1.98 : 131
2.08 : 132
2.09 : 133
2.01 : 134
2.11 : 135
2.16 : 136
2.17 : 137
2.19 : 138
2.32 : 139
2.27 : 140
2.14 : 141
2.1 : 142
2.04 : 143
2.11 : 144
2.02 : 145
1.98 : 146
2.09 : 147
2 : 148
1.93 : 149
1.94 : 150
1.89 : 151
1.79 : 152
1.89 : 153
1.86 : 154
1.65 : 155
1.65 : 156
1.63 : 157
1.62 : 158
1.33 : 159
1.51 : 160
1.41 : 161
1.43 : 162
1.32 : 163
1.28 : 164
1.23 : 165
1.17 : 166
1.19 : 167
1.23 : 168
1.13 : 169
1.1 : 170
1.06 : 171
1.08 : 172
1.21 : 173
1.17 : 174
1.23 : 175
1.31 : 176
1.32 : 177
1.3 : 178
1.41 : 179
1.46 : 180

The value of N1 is 9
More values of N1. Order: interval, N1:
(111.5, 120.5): 9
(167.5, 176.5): 0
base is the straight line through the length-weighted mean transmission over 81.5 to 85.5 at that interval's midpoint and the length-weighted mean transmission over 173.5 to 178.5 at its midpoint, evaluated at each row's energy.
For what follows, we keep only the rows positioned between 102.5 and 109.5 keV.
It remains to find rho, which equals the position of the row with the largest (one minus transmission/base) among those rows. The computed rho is 106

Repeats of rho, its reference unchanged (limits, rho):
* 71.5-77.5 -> 75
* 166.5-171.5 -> 171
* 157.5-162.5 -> 159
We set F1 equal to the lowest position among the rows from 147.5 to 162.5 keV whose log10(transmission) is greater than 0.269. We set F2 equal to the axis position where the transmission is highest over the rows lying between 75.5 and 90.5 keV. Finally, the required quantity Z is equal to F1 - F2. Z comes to 67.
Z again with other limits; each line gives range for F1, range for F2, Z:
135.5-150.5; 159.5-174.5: -24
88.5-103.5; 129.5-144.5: -50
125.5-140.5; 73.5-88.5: 45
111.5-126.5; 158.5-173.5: -48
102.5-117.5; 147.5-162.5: -45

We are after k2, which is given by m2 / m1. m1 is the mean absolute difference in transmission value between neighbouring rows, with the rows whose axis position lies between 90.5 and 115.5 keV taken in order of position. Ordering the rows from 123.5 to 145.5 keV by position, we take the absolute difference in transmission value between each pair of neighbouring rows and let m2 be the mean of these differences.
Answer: 0.86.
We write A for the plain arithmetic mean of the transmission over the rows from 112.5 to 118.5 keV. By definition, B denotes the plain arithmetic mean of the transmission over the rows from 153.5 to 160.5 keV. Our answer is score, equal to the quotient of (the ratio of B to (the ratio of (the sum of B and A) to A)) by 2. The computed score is 0.46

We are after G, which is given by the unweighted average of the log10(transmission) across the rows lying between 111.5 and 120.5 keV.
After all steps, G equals 0.33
